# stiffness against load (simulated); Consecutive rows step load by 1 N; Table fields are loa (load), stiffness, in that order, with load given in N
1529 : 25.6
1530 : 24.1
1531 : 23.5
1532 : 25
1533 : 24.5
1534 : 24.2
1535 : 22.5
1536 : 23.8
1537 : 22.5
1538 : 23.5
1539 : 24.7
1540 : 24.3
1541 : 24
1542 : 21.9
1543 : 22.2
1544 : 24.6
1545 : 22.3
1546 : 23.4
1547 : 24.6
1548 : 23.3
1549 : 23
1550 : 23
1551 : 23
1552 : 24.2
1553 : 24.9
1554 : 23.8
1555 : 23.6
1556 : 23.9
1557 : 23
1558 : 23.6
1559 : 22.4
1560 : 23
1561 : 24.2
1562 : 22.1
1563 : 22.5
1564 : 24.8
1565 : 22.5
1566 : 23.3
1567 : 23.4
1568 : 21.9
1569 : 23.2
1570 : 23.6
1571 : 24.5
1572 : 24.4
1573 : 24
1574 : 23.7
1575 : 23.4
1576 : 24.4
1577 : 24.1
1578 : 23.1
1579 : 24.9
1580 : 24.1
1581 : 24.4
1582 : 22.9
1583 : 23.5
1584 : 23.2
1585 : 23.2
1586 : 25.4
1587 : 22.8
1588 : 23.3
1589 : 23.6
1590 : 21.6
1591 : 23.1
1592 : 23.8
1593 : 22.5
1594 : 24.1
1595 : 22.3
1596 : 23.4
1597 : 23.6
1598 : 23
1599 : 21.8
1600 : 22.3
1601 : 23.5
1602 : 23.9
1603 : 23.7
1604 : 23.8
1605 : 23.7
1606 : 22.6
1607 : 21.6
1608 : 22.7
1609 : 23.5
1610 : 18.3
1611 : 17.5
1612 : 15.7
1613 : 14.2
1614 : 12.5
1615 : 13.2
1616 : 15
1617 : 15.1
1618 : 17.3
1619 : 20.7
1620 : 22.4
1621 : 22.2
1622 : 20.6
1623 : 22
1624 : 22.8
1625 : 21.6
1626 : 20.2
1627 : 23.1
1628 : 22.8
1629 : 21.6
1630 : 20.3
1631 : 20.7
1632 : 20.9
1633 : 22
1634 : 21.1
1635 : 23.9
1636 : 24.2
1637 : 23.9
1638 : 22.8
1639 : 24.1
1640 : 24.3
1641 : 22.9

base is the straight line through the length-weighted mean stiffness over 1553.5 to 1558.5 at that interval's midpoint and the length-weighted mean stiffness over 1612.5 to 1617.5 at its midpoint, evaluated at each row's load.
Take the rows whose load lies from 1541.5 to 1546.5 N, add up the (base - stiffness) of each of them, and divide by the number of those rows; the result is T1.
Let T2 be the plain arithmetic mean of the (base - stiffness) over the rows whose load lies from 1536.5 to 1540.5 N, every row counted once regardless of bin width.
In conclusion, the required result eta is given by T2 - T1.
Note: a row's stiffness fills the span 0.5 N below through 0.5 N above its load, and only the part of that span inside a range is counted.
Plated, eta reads 0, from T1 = 3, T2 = 3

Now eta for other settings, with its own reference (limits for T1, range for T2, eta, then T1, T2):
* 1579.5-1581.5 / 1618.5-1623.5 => -4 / -5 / -9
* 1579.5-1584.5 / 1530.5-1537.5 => 8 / -4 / 3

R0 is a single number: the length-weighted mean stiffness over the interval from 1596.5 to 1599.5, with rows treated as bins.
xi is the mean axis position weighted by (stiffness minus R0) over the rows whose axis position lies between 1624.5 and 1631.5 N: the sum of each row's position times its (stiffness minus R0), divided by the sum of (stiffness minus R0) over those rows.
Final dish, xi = 1628.4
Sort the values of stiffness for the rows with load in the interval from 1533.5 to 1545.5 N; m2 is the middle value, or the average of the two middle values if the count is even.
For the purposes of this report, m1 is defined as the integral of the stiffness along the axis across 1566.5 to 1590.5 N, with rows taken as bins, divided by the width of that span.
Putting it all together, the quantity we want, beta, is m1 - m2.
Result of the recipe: 0.0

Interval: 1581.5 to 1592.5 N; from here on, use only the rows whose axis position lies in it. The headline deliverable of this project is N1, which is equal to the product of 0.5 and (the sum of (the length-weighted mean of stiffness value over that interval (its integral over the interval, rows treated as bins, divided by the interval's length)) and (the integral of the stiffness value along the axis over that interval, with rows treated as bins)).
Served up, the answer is 140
